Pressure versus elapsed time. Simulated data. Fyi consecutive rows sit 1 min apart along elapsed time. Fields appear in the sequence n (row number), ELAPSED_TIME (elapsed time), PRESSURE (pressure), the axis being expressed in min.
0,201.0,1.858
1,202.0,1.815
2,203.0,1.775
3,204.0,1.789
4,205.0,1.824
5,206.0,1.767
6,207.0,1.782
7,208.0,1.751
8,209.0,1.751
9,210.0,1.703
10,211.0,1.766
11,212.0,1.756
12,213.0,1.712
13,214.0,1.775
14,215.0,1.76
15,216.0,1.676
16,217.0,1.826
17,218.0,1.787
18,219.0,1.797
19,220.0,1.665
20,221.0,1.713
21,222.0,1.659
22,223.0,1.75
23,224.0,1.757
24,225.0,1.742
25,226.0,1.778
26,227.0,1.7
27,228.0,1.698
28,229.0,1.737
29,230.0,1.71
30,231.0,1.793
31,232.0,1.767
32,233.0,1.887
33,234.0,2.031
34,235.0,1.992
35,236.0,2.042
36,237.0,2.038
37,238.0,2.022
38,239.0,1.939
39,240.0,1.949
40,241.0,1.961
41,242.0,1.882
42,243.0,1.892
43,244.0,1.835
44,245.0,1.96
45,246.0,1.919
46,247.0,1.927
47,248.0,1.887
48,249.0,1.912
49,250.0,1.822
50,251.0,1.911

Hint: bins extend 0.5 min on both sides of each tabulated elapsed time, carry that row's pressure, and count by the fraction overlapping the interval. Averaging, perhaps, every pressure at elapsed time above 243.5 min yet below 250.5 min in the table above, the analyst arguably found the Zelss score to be 1.89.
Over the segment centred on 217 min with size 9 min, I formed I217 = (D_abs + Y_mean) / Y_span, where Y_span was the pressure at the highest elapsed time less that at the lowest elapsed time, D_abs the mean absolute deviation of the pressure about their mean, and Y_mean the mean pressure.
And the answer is 1794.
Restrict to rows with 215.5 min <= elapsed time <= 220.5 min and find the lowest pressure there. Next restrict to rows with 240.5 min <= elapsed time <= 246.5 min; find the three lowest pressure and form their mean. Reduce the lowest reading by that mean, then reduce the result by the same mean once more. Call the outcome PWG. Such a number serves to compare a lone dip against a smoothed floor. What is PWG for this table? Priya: -2.07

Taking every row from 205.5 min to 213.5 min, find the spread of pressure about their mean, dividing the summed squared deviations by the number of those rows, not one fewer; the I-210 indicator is 0.026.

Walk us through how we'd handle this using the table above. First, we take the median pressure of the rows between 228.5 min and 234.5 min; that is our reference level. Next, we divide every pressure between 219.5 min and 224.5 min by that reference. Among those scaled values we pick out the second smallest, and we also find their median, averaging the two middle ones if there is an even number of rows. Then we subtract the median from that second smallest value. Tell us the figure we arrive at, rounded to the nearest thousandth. -0.027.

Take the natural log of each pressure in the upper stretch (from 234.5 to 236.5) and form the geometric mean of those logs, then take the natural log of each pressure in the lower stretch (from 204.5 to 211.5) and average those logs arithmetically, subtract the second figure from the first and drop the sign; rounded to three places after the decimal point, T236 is 0.134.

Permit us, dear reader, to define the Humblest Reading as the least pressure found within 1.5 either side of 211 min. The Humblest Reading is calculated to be 1.703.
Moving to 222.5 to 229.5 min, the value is 1.698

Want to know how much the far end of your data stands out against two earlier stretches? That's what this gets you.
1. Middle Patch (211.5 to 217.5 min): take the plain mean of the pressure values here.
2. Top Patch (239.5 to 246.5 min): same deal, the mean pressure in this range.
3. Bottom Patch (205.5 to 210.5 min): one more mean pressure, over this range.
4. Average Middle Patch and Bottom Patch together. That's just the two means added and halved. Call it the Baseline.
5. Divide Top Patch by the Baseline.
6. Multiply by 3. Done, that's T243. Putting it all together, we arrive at 3.28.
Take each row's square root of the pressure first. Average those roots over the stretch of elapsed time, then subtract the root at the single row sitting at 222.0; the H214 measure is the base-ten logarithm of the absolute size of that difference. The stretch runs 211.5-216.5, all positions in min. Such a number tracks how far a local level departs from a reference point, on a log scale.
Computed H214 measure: -1.53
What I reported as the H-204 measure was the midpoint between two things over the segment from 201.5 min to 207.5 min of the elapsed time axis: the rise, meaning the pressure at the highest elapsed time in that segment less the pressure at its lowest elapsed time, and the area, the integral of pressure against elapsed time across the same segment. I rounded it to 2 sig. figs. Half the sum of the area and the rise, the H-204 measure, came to 5.4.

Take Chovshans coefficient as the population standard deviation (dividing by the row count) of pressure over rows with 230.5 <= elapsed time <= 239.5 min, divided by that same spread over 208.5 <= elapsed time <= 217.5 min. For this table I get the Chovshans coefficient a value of 2.4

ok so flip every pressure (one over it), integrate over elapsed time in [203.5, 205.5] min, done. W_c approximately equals 1.1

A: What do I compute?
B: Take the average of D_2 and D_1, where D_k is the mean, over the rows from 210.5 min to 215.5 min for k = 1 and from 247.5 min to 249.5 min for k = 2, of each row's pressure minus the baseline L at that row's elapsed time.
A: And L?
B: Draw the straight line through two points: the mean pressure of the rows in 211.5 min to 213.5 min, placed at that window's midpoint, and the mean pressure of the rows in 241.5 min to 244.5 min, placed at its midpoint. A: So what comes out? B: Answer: 0.011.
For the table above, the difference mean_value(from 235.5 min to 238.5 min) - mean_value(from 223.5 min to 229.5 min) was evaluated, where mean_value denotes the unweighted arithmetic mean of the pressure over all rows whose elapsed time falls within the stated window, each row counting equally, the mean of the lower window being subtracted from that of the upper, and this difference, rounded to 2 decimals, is 0.30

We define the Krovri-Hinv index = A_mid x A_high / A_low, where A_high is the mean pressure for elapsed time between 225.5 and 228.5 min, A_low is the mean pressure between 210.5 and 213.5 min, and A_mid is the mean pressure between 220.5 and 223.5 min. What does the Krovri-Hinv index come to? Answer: 1.7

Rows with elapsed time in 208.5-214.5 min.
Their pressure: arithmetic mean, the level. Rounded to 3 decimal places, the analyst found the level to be 1.744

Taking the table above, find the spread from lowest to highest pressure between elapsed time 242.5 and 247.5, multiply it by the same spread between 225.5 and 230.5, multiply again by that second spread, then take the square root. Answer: 0.0283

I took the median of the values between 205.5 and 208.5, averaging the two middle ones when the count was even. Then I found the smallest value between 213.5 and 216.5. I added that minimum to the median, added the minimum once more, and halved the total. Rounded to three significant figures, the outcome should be 2.56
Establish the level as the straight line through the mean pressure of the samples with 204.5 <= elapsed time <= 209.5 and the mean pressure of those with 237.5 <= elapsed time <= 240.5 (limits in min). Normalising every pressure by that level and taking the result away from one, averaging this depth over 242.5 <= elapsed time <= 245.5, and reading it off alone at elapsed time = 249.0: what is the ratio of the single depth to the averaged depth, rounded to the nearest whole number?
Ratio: 1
